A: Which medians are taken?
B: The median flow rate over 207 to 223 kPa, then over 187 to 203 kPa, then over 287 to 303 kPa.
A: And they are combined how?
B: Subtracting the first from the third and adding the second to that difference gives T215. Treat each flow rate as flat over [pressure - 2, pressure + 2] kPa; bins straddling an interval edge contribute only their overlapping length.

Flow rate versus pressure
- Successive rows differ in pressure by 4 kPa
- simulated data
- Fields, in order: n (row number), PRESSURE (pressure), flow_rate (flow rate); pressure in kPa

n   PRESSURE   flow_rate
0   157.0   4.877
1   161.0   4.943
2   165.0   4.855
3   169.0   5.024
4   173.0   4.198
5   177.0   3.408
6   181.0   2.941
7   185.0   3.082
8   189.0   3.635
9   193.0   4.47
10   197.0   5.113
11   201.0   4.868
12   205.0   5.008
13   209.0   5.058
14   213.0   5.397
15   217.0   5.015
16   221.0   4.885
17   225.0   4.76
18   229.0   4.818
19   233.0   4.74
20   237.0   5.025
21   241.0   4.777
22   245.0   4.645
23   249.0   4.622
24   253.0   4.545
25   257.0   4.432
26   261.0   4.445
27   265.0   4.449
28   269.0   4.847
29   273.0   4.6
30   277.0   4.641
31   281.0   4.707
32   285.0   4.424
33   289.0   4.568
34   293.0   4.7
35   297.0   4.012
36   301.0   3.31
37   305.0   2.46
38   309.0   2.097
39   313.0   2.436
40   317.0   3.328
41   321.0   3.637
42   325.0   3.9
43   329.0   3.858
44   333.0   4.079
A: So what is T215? 3.9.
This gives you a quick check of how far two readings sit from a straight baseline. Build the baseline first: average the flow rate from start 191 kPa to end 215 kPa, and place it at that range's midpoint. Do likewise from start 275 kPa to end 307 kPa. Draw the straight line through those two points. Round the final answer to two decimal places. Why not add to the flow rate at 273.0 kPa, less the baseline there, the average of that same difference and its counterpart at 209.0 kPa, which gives 0.54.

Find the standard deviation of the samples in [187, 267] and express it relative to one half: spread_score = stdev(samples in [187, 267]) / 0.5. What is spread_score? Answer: 0.7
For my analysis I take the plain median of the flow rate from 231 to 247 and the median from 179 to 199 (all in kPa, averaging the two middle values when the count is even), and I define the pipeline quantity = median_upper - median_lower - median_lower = -2.5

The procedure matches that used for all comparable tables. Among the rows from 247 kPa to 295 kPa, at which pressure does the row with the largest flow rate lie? 269.0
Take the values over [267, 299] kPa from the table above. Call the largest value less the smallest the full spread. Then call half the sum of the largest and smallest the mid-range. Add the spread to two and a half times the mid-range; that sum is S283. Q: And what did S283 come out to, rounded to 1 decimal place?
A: 11.9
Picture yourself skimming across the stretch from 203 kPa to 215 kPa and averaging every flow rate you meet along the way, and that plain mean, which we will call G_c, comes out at 5.2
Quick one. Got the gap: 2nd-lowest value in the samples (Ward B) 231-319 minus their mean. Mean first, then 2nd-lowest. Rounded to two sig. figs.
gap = -1.7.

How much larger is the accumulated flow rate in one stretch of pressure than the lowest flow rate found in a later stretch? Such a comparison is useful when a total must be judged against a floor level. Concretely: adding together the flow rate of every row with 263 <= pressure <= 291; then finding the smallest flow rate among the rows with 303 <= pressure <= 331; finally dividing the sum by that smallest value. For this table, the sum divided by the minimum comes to 15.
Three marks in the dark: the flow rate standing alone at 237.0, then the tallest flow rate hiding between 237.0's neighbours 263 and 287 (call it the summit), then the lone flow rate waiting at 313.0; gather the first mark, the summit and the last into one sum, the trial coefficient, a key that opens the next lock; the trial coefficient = 12.3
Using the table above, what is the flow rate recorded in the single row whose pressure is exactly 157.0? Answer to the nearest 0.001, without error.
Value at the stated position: 4.877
